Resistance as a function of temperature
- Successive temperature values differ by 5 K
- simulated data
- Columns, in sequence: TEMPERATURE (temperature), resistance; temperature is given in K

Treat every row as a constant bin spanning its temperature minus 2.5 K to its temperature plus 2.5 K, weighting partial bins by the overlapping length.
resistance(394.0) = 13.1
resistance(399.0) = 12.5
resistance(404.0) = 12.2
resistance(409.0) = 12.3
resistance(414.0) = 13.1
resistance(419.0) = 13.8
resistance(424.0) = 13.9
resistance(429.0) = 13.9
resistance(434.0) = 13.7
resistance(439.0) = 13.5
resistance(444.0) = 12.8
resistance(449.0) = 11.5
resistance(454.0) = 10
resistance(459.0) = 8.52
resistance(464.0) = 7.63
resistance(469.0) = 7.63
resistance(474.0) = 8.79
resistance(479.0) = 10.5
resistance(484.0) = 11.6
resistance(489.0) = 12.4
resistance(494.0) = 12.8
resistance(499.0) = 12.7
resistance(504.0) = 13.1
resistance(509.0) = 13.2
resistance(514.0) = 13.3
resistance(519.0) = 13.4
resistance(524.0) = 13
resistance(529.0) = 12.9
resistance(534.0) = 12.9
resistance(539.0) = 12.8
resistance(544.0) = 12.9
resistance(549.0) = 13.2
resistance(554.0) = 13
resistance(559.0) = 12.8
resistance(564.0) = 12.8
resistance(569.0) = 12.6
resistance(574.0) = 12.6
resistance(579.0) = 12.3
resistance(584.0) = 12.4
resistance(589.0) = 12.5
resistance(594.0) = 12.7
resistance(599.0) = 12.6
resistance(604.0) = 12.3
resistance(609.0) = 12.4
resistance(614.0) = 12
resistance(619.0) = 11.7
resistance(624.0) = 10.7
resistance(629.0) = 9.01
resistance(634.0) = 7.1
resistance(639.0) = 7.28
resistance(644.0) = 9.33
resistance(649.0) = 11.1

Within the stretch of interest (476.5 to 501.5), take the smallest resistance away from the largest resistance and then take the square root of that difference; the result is 1.5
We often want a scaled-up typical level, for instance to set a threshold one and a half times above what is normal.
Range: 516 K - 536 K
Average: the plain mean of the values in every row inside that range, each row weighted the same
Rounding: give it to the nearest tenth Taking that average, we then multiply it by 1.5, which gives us 19.6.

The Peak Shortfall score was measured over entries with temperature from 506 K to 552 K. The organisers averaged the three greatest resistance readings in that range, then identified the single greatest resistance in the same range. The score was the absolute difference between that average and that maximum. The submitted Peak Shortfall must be 0.10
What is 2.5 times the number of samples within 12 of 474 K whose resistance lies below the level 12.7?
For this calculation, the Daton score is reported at 12.5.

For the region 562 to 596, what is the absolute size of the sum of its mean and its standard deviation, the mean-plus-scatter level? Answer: 12.7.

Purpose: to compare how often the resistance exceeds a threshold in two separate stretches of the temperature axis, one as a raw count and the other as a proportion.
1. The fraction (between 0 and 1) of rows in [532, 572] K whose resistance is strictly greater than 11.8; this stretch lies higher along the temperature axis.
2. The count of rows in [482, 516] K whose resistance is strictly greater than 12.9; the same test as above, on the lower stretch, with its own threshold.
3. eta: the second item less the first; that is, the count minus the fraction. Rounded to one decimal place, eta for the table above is 2.0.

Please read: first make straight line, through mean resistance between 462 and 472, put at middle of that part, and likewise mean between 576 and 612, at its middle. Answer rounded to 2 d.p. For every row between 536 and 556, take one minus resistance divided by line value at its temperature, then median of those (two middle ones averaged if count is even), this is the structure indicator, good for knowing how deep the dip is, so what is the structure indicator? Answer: -0.22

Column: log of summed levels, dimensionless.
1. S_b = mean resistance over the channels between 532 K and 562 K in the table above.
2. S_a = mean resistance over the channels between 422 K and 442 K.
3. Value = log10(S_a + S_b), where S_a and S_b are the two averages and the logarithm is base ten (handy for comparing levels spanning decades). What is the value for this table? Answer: 1.43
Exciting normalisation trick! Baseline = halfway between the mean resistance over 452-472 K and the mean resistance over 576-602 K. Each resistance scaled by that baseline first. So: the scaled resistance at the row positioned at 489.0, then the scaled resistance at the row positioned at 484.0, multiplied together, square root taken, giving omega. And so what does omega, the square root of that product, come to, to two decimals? 1.15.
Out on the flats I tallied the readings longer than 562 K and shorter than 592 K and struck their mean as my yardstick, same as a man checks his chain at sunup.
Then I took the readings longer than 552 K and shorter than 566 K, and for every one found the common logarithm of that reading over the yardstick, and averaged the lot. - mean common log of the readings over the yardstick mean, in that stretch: 0.011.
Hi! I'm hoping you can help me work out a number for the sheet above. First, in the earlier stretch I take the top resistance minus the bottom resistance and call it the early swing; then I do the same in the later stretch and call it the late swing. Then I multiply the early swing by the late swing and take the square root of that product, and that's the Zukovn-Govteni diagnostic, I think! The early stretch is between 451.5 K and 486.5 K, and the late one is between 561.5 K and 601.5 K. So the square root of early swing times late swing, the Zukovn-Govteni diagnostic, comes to 1.4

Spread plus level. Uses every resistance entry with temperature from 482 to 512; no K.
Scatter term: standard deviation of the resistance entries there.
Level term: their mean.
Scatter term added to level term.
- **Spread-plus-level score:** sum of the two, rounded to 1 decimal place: 13.2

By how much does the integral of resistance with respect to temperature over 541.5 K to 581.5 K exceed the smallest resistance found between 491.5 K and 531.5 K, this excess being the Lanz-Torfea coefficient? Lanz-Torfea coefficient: 498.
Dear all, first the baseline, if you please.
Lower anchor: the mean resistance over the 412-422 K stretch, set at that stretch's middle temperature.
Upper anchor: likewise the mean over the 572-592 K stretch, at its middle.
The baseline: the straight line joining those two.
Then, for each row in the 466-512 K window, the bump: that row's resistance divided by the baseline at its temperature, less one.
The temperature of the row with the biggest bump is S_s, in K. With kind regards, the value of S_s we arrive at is 509.0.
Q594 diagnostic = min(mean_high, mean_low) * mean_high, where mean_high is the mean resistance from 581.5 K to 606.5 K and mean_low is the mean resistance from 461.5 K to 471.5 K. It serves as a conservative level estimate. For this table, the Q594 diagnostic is 95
